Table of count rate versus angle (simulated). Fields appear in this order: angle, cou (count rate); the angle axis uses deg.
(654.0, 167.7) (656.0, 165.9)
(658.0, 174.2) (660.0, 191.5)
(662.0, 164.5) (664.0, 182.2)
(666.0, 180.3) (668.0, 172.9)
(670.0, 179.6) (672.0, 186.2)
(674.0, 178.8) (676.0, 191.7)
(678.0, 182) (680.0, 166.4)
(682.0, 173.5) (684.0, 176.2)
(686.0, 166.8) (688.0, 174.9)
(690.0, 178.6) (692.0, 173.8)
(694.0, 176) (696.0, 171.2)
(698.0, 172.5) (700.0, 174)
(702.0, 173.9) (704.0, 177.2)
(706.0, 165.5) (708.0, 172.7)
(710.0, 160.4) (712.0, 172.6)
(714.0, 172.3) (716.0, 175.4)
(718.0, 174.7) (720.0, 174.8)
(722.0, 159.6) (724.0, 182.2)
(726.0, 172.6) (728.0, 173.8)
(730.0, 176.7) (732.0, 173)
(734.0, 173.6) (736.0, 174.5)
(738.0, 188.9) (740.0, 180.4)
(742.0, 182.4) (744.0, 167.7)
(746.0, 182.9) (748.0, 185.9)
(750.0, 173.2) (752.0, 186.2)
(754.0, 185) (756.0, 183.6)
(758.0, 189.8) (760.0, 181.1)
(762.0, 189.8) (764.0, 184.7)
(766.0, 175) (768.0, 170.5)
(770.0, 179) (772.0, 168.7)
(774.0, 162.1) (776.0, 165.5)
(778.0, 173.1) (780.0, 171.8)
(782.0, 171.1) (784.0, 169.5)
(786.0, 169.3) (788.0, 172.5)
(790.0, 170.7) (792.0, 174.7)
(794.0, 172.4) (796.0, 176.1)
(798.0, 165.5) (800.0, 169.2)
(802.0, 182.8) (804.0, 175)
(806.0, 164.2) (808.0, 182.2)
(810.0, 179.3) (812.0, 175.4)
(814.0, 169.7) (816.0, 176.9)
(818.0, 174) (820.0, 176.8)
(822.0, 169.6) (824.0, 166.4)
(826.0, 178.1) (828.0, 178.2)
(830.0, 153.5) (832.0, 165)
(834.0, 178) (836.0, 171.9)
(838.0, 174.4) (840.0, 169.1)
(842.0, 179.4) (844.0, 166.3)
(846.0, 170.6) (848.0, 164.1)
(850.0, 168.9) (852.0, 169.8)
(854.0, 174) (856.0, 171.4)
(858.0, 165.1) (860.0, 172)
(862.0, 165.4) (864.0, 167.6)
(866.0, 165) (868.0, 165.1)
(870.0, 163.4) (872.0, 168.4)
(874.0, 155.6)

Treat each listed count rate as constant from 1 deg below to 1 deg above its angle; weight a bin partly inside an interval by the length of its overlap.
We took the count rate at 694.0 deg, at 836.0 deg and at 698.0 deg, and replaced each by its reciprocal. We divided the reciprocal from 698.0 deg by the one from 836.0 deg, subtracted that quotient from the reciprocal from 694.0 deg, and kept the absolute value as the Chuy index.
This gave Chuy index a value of 0.99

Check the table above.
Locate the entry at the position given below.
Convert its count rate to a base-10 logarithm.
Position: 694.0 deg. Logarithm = 2.246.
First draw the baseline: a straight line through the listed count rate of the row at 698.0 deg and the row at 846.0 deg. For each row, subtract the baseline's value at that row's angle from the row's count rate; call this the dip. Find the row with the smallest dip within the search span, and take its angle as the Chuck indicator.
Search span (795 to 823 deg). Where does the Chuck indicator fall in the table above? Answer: 806.0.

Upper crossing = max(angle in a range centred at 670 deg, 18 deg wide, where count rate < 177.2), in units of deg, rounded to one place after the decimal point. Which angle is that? 668.0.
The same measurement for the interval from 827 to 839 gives 838.0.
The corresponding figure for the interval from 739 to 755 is 750.0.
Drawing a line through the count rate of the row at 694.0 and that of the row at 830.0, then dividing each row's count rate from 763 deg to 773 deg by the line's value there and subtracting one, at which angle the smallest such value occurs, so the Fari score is 772.0 deg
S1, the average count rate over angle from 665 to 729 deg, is 174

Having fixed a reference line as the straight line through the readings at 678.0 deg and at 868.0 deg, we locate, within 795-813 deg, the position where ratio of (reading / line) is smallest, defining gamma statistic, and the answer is 806.0 deg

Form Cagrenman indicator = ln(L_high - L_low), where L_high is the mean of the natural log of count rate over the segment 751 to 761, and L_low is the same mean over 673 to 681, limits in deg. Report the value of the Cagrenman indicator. -3.5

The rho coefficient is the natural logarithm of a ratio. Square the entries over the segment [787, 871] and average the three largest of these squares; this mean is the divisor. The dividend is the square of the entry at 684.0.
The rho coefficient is -0.06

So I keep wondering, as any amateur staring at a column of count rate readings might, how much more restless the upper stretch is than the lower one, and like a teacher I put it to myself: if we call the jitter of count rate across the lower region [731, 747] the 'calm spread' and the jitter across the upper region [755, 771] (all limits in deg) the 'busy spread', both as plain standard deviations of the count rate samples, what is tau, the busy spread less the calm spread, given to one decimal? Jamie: -0.1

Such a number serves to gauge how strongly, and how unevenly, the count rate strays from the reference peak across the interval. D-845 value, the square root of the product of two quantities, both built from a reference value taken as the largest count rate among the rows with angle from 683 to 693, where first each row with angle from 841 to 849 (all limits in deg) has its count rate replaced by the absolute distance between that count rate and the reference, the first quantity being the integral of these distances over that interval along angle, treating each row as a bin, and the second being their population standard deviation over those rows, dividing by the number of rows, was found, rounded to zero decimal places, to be 19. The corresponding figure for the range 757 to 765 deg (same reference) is 15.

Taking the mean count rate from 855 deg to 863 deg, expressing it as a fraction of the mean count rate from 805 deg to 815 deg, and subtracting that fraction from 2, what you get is 1.03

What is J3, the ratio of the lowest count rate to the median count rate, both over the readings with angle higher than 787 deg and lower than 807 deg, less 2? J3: -1.05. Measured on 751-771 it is -1.07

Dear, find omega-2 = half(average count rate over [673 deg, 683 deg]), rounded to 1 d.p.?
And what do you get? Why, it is 89.2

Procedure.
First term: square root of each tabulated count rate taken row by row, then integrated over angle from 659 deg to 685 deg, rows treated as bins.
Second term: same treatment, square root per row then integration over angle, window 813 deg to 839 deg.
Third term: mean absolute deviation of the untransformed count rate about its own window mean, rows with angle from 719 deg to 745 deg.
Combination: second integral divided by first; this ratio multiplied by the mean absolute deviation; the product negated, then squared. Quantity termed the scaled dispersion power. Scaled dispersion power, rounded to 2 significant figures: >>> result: 26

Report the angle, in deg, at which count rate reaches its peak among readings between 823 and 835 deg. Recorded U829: 828.0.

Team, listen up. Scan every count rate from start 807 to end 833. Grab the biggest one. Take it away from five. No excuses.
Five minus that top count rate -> -177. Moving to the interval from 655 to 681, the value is -187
